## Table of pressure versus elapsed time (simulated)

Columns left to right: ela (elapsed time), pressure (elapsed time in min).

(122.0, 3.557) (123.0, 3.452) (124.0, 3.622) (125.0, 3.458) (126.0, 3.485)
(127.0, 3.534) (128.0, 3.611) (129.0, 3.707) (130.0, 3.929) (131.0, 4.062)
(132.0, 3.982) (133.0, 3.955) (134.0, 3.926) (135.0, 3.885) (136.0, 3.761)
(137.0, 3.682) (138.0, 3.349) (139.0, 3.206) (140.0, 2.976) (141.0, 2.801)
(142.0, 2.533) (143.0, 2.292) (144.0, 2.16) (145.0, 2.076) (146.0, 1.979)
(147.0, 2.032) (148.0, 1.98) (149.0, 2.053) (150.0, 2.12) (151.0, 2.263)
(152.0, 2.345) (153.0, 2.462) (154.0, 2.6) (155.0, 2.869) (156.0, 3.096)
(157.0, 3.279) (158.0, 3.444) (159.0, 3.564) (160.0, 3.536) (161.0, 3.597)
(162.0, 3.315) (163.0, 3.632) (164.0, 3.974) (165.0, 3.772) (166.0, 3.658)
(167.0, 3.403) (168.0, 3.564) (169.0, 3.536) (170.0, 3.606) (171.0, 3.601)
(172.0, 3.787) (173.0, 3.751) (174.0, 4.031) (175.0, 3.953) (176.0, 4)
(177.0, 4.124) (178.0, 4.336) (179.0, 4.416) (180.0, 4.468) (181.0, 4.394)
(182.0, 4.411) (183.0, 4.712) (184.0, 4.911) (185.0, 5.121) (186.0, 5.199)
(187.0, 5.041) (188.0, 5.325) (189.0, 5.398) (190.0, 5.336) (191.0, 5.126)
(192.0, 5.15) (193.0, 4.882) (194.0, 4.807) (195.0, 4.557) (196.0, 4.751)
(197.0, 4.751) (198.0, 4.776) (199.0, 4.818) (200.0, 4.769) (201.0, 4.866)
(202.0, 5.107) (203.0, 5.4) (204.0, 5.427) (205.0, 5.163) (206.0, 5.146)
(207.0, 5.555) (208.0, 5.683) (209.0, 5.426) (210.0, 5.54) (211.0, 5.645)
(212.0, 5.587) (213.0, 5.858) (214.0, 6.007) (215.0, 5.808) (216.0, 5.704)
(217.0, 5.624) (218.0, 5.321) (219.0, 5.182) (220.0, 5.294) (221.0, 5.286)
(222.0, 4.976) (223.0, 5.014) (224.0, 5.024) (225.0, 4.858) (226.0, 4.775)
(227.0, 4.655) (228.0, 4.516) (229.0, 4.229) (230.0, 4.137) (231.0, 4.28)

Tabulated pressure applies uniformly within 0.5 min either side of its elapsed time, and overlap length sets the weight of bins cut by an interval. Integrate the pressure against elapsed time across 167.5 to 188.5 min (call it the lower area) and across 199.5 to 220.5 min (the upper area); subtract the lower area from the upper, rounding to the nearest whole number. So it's 24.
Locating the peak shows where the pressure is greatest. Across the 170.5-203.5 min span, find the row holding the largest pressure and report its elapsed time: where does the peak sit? 203.0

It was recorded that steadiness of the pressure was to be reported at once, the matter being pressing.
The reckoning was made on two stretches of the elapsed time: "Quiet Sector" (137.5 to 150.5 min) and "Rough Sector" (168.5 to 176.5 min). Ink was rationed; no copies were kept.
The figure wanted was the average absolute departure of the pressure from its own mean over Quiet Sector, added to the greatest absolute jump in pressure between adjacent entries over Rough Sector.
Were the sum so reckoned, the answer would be 0.70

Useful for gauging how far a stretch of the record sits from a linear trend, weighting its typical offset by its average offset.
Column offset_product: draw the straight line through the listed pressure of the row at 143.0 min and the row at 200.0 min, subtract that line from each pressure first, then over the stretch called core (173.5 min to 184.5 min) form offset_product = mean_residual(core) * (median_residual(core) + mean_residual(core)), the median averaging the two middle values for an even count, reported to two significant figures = 0.45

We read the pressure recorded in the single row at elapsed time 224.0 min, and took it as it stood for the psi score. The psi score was 5.024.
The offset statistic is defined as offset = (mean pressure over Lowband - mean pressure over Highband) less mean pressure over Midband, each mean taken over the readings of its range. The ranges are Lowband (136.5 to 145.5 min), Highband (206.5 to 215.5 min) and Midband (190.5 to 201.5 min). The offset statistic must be -7.7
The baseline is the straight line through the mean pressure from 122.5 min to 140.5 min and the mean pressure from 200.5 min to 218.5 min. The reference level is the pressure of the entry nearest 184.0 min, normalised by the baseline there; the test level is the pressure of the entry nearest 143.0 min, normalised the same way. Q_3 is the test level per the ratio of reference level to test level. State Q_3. 0.34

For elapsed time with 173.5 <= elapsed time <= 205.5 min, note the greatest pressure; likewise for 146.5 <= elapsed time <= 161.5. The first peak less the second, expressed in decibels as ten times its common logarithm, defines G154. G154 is 2.6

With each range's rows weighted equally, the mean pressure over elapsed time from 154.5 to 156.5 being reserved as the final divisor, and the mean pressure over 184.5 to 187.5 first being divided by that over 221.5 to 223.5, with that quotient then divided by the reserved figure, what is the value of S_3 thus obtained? 0.34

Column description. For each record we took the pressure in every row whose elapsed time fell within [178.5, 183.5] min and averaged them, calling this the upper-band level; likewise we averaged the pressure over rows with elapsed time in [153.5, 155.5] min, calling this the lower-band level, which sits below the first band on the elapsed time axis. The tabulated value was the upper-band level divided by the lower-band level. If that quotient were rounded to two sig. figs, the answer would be 1.6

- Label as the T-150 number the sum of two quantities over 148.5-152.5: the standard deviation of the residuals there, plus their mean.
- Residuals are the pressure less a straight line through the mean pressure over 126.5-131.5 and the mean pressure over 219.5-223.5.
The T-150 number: -1.8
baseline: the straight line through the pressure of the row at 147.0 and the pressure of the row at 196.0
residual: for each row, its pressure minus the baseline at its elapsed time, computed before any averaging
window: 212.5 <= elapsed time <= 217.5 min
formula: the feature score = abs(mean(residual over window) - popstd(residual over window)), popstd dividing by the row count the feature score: 0.21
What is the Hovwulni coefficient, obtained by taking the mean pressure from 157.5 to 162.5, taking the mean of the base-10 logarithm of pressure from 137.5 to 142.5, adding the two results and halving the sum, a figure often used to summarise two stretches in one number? 1.98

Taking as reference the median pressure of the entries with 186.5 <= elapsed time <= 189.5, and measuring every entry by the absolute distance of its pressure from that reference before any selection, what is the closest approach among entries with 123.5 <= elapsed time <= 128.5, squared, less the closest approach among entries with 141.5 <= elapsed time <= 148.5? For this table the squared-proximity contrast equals 0.1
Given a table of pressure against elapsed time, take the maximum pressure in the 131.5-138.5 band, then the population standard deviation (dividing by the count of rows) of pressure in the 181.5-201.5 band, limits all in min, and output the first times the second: 1.0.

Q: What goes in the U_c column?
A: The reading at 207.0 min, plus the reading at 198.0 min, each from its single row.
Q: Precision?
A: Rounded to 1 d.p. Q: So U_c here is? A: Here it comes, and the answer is 10.3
